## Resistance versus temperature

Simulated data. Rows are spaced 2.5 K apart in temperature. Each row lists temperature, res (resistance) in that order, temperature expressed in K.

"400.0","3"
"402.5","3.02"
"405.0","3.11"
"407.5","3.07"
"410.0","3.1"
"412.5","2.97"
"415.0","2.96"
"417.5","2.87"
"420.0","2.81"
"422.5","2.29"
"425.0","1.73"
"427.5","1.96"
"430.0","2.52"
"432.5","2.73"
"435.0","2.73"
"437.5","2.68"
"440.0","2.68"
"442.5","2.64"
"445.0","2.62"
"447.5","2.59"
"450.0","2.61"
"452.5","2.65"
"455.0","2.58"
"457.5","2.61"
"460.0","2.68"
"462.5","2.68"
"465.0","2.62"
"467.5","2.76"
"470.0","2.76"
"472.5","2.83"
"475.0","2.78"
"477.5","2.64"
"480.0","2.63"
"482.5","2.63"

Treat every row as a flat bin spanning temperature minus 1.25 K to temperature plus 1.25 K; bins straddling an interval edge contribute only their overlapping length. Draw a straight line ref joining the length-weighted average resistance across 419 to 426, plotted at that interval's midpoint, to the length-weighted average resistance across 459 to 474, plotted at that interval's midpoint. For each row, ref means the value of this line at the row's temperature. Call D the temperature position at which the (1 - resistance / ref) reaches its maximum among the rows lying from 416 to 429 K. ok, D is 425.0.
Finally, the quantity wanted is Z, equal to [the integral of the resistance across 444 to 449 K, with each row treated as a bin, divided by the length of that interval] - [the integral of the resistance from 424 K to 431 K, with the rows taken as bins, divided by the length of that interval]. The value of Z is 0.54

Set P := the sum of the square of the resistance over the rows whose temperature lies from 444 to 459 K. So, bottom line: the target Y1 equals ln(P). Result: 3.7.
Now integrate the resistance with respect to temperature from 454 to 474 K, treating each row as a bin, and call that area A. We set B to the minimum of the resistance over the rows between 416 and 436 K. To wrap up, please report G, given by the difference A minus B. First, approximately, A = 54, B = 1.73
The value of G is 52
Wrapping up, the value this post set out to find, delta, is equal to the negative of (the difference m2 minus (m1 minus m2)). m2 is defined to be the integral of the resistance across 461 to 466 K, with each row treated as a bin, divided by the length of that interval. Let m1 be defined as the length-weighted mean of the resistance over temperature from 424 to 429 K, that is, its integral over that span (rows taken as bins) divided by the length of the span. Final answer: -3.4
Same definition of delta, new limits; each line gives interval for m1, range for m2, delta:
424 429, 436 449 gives -3.4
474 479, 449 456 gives -2.5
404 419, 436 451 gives -2.3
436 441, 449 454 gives -2.6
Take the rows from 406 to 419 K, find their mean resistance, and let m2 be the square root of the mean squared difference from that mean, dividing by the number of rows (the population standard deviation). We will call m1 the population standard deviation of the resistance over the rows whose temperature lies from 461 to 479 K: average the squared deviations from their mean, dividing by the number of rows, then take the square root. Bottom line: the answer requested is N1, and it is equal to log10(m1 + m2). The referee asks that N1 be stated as -0.81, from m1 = 0.072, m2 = 0.083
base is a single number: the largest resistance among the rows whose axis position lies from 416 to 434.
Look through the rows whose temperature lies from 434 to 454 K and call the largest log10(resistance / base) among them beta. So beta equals -0.022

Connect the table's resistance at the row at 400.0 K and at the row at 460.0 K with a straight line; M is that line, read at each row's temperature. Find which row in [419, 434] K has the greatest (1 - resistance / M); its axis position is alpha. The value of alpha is 425.0 K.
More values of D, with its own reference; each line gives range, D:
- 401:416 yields 415.0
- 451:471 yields 465.0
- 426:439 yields 427.5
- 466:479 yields 477.5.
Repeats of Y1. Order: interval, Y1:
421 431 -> 2.9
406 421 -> 4.0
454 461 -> 3.0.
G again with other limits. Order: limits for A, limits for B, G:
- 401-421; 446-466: 57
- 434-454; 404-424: 51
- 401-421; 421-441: 58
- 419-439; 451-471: 46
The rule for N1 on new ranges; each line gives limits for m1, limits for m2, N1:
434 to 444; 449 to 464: -1.16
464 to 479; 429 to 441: -0.81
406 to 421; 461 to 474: -0.76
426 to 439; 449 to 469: -0.46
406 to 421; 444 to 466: -0.87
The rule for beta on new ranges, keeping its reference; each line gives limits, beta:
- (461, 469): -0.017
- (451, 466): -0.030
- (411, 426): 0.015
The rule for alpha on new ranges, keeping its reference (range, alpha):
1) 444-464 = 447.5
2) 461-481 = 465.0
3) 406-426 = 425.0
